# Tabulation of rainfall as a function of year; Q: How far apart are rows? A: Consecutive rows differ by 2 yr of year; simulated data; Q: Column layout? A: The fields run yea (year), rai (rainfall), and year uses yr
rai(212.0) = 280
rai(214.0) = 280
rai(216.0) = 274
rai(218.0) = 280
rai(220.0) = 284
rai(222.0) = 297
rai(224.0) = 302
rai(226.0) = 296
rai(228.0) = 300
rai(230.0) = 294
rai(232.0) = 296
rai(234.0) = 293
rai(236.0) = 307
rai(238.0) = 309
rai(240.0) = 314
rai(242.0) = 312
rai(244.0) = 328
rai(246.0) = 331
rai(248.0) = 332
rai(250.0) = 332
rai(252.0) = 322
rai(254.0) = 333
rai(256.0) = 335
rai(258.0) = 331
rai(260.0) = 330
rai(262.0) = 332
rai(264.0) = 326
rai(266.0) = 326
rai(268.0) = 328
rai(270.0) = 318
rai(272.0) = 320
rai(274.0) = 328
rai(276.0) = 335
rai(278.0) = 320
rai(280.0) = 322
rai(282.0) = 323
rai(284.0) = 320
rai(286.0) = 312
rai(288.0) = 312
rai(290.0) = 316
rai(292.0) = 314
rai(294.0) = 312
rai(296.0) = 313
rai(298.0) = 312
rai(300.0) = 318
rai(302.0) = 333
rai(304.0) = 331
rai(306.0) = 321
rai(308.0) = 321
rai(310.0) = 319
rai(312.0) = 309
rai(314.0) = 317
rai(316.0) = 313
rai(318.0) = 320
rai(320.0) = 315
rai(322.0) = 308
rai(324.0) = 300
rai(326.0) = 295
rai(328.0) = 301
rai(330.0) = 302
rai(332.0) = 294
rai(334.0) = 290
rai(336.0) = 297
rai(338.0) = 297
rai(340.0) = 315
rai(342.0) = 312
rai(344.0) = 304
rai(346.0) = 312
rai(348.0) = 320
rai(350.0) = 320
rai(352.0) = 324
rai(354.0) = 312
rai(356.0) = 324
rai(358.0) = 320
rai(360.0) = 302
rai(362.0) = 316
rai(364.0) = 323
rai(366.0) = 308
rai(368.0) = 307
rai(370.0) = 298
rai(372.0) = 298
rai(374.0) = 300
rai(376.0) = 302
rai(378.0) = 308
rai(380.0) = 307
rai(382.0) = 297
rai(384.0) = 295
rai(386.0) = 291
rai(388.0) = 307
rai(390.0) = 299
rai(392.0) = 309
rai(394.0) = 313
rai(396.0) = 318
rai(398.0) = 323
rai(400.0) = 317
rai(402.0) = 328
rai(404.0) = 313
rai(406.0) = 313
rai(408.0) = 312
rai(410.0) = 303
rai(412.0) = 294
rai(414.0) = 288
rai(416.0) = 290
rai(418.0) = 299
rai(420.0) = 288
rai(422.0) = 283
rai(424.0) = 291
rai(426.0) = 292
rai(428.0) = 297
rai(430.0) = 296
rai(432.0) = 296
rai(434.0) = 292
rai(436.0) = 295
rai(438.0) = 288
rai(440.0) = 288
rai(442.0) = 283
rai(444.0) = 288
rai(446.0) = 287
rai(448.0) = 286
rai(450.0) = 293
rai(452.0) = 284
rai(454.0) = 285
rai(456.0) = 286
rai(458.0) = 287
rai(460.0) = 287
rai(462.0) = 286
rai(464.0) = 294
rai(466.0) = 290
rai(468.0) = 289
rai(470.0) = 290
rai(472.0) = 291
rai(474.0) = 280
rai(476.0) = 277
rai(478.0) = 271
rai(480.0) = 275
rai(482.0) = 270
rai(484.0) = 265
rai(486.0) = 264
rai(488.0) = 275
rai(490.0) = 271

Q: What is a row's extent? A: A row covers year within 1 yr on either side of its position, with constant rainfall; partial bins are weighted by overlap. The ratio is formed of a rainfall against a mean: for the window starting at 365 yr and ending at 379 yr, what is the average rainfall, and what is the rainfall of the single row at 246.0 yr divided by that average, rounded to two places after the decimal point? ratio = 1.09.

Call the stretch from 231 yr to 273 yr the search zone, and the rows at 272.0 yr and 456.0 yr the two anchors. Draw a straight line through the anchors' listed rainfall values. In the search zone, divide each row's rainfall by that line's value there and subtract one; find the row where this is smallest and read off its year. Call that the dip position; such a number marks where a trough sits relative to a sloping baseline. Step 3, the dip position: 234.0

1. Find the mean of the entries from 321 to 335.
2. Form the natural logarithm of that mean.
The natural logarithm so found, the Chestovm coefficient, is 5.699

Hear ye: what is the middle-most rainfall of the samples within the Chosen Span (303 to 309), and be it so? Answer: 321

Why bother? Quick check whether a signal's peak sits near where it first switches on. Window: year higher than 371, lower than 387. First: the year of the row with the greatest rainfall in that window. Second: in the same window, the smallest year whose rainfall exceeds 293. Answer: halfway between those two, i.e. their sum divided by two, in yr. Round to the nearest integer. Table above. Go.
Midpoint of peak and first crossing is 375 yr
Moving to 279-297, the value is 281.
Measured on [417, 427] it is 418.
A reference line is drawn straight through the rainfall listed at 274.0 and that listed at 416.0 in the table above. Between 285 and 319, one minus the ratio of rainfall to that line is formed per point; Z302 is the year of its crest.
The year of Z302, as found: 286.0 yr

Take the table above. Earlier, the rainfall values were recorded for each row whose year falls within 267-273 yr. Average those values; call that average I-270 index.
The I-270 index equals 322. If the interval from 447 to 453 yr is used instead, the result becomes 288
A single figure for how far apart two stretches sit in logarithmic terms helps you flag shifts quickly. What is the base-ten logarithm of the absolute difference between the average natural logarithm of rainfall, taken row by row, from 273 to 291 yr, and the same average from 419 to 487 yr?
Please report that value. -0.93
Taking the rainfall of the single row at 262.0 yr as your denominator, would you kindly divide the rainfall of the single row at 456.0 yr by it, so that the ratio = 0.86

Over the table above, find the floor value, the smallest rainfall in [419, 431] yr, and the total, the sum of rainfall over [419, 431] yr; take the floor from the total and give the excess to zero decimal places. 1464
